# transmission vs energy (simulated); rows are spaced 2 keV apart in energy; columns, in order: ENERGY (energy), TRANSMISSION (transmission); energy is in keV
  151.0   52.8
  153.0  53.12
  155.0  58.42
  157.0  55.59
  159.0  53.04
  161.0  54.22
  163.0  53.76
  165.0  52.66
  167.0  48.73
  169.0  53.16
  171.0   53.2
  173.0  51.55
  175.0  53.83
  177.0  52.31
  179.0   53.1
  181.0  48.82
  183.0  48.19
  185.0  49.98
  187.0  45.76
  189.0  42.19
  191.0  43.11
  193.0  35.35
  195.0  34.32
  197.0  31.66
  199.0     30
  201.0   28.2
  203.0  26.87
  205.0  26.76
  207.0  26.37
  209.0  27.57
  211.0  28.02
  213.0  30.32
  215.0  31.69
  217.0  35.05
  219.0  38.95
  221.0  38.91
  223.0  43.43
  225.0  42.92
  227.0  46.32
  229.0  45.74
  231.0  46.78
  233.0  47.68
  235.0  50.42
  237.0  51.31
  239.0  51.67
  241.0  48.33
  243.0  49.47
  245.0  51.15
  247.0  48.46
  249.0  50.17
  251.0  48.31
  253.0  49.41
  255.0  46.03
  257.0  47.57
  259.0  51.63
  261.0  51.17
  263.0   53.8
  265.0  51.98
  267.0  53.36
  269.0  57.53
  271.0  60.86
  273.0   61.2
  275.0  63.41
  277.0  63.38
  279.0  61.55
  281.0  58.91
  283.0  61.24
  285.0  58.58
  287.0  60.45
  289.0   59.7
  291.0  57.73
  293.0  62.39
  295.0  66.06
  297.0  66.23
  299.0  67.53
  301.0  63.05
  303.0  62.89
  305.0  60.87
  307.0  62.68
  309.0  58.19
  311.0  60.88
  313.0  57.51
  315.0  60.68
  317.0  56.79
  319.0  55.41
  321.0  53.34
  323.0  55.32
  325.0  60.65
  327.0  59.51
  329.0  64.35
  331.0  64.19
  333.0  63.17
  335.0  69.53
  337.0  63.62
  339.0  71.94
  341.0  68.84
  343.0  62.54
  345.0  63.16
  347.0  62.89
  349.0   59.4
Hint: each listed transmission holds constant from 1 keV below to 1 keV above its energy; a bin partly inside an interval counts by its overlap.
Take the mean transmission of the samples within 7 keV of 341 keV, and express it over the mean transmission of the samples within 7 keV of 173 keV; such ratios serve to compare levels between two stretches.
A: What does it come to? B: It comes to 1.3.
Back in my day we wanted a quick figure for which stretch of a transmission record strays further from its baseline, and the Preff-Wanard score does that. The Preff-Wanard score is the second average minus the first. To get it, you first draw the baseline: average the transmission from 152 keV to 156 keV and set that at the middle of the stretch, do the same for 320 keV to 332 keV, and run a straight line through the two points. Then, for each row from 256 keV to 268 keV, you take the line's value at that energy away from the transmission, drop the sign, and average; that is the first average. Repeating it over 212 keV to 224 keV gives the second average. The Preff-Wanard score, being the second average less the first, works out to 14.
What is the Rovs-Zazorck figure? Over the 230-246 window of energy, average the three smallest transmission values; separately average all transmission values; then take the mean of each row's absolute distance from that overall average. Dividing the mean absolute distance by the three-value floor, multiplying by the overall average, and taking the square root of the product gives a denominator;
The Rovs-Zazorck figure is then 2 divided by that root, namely 1.6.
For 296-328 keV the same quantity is 1.1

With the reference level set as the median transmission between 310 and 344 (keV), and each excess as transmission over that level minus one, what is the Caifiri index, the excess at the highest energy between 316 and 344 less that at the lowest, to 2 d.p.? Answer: 0.09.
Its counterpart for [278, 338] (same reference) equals 0.03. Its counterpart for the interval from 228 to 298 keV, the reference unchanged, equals 0.34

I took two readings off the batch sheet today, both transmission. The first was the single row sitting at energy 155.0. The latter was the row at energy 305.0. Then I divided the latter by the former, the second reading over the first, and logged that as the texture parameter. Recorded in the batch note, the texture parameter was 1.0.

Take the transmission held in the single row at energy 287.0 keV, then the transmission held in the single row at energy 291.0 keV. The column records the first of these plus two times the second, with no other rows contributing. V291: 176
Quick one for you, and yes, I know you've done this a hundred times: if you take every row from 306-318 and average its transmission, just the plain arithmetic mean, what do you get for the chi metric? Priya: 59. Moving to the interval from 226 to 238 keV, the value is 48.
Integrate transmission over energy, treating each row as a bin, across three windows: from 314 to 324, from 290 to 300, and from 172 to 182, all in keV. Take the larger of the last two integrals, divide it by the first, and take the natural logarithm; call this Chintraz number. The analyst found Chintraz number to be 0.13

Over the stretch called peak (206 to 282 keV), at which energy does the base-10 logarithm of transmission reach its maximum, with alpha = 275.0 keV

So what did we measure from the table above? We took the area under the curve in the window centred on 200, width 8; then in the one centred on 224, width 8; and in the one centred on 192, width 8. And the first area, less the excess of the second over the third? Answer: 200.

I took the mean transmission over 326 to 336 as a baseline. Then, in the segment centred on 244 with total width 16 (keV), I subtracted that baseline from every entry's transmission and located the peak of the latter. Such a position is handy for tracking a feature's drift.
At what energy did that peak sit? 239.0 keV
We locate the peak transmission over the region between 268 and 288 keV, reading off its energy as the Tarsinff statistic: 275.0 keV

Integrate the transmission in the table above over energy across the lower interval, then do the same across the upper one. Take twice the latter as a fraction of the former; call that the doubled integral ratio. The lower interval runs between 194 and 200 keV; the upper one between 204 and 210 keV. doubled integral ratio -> 1.7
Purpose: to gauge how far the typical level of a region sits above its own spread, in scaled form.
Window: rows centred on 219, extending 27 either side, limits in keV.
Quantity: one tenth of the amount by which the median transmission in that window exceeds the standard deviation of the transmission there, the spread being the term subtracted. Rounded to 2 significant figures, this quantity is 3.0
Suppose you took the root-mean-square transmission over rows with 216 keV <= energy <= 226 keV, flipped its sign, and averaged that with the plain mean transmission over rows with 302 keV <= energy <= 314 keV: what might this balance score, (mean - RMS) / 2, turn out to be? 10.3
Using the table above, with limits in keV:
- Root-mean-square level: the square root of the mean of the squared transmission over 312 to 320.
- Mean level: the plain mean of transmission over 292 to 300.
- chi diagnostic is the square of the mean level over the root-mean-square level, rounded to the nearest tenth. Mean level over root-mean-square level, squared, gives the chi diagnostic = 1.3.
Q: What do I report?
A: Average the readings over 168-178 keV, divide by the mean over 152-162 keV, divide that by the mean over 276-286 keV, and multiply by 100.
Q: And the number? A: 1.58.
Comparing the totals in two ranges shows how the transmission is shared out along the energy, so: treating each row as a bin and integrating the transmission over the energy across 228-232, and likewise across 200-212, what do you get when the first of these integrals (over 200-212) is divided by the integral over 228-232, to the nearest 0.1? 1.8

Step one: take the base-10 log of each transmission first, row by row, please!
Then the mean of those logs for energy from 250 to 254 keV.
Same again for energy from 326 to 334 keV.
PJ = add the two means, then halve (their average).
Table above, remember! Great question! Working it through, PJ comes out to 1.74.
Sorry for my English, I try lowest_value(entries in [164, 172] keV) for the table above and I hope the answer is 48.73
